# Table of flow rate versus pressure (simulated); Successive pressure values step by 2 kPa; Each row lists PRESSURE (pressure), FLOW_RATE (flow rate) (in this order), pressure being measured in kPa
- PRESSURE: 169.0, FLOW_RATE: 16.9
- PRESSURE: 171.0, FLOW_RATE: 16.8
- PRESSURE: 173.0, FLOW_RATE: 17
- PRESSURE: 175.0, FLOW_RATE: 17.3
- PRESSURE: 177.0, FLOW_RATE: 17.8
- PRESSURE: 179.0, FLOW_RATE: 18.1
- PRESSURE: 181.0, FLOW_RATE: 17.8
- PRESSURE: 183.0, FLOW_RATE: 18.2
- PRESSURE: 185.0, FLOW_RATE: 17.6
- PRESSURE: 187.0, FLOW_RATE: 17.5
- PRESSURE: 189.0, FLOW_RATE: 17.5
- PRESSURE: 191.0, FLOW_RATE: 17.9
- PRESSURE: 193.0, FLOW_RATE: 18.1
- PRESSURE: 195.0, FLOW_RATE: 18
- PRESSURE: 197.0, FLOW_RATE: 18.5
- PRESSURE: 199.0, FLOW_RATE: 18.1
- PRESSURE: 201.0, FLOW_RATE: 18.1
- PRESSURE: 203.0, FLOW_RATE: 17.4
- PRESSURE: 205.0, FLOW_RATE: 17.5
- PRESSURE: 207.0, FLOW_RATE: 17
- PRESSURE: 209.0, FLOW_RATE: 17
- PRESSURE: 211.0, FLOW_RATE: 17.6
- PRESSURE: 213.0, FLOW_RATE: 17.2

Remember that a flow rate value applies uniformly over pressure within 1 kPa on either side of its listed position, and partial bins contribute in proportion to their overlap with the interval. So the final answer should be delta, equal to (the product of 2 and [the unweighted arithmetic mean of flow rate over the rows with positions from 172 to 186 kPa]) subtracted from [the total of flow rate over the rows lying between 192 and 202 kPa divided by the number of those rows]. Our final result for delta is -17.2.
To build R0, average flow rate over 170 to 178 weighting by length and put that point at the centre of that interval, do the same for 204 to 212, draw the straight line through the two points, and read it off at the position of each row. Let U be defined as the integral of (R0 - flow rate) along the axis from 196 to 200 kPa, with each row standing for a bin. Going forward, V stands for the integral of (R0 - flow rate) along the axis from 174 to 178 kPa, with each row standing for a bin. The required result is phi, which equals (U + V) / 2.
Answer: -2.7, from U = -4.2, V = -1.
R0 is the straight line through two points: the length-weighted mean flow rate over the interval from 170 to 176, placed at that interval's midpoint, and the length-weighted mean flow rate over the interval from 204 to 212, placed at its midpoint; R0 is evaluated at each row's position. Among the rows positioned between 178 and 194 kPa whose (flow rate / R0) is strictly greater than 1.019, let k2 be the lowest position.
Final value 179.0 kPa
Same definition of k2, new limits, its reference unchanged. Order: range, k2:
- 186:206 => 187.0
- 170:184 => 177.0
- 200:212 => 201.0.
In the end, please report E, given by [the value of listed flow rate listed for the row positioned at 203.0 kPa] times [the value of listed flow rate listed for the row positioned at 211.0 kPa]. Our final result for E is 306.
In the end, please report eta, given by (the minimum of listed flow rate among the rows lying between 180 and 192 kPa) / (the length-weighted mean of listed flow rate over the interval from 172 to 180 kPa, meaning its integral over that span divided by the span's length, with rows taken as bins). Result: 1.00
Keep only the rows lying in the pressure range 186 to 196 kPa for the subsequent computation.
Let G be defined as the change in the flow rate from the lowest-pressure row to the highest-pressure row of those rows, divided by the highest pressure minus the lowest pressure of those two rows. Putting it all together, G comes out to 0.06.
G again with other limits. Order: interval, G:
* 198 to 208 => -0.14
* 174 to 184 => 0.11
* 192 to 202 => 0.00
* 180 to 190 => -0.04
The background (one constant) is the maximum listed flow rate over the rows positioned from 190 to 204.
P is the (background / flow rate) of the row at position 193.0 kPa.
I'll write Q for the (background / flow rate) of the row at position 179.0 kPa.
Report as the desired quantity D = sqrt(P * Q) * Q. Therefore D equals 1.045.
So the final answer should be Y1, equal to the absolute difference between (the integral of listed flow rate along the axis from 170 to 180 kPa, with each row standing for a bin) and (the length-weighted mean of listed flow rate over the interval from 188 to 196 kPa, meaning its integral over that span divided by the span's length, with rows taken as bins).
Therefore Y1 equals 156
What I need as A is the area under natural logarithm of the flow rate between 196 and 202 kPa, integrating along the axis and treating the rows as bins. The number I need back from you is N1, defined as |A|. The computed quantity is 17.4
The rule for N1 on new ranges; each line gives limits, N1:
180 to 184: 11.6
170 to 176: 17.0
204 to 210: 17.1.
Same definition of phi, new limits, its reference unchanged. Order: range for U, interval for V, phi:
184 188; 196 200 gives -2.7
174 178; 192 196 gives -2.2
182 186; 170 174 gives -0.7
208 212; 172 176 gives 0.1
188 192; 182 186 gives -2.2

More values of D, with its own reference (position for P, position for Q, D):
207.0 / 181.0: 1.105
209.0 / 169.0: 1.195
